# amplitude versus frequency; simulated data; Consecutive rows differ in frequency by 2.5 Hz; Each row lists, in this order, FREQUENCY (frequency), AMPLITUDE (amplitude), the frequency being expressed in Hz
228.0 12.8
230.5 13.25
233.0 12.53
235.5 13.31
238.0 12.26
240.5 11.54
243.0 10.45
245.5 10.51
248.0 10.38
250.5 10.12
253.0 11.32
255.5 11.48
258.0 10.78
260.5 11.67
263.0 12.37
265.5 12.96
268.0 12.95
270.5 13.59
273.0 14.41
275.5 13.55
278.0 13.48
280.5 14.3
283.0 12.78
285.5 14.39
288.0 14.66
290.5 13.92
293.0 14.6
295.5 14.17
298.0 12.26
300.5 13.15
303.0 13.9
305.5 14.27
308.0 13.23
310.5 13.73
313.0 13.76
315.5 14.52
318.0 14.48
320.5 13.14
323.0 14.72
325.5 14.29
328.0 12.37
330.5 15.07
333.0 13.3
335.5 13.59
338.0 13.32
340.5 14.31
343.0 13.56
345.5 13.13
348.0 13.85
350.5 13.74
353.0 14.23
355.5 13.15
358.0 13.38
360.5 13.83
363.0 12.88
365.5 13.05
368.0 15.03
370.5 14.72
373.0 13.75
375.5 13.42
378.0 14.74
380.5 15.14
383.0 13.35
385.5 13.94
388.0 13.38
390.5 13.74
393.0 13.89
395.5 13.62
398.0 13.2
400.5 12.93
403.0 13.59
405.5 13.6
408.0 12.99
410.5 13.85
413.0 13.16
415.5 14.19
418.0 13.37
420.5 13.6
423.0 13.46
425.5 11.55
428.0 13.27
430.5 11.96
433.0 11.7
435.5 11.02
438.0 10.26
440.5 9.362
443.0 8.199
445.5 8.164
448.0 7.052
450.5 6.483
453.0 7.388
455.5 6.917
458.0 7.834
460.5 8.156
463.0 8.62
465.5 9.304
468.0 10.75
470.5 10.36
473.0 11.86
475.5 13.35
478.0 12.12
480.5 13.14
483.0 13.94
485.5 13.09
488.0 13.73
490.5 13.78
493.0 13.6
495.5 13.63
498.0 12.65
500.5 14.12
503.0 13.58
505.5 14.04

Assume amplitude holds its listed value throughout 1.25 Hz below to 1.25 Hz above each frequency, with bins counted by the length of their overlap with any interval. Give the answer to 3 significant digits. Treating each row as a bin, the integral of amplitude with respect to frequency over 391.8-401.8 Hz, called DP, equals 134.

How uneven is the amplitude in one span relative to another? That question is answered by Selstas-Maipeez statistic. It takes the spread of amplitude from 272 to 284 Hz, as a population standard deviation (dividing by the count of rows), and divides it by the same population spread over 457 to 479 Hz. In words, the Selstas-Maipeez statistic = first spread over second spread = 0.33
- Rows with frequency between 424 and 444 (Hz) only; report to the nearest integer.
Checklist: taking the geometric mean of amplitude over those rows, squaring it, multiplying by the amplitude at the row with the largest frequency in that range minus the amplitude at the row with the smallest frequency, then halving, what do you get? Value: -196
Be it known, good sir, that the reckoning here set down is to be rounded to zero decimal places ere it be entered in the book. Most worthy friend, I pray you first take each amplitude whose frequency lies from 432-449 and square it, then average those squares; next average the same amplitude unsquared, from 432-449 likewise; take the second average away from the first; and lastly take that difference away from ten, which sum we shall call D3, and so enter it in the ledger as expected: -71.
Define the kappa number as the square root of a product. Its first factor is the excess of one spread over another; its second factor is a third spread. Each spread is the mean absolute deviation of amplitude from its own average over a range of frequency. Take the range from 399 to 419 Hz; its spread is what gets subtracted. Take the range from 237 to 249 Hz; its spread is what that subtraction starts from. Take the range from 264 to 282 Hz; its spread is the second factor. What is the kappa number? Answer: 0.39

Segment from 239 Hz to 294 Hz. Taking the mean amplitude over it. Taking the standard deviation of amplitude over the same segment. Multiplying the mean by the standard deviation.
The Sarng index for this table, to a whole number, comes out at 19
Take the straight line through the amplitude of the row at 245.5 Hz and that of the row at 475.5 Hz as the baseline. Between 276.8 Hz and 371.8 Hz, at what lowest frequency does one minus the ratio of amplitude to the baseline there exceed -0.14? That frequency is 298.0 Hz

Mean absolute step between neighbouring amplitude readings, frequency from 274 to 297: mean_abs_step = 0.77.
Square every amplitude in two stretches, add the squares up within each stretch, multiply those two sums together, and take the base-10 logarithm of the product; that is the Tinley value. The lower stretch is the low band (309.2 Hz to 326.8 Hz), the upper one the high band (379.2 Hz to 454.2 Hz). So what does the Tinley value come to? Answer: 6.8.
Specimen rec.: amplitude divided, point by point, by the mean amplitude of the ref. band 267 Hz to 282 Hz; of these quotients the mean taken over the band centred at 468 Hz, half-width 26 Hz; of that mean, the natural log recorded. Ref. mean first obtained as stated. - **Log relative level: -0.28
